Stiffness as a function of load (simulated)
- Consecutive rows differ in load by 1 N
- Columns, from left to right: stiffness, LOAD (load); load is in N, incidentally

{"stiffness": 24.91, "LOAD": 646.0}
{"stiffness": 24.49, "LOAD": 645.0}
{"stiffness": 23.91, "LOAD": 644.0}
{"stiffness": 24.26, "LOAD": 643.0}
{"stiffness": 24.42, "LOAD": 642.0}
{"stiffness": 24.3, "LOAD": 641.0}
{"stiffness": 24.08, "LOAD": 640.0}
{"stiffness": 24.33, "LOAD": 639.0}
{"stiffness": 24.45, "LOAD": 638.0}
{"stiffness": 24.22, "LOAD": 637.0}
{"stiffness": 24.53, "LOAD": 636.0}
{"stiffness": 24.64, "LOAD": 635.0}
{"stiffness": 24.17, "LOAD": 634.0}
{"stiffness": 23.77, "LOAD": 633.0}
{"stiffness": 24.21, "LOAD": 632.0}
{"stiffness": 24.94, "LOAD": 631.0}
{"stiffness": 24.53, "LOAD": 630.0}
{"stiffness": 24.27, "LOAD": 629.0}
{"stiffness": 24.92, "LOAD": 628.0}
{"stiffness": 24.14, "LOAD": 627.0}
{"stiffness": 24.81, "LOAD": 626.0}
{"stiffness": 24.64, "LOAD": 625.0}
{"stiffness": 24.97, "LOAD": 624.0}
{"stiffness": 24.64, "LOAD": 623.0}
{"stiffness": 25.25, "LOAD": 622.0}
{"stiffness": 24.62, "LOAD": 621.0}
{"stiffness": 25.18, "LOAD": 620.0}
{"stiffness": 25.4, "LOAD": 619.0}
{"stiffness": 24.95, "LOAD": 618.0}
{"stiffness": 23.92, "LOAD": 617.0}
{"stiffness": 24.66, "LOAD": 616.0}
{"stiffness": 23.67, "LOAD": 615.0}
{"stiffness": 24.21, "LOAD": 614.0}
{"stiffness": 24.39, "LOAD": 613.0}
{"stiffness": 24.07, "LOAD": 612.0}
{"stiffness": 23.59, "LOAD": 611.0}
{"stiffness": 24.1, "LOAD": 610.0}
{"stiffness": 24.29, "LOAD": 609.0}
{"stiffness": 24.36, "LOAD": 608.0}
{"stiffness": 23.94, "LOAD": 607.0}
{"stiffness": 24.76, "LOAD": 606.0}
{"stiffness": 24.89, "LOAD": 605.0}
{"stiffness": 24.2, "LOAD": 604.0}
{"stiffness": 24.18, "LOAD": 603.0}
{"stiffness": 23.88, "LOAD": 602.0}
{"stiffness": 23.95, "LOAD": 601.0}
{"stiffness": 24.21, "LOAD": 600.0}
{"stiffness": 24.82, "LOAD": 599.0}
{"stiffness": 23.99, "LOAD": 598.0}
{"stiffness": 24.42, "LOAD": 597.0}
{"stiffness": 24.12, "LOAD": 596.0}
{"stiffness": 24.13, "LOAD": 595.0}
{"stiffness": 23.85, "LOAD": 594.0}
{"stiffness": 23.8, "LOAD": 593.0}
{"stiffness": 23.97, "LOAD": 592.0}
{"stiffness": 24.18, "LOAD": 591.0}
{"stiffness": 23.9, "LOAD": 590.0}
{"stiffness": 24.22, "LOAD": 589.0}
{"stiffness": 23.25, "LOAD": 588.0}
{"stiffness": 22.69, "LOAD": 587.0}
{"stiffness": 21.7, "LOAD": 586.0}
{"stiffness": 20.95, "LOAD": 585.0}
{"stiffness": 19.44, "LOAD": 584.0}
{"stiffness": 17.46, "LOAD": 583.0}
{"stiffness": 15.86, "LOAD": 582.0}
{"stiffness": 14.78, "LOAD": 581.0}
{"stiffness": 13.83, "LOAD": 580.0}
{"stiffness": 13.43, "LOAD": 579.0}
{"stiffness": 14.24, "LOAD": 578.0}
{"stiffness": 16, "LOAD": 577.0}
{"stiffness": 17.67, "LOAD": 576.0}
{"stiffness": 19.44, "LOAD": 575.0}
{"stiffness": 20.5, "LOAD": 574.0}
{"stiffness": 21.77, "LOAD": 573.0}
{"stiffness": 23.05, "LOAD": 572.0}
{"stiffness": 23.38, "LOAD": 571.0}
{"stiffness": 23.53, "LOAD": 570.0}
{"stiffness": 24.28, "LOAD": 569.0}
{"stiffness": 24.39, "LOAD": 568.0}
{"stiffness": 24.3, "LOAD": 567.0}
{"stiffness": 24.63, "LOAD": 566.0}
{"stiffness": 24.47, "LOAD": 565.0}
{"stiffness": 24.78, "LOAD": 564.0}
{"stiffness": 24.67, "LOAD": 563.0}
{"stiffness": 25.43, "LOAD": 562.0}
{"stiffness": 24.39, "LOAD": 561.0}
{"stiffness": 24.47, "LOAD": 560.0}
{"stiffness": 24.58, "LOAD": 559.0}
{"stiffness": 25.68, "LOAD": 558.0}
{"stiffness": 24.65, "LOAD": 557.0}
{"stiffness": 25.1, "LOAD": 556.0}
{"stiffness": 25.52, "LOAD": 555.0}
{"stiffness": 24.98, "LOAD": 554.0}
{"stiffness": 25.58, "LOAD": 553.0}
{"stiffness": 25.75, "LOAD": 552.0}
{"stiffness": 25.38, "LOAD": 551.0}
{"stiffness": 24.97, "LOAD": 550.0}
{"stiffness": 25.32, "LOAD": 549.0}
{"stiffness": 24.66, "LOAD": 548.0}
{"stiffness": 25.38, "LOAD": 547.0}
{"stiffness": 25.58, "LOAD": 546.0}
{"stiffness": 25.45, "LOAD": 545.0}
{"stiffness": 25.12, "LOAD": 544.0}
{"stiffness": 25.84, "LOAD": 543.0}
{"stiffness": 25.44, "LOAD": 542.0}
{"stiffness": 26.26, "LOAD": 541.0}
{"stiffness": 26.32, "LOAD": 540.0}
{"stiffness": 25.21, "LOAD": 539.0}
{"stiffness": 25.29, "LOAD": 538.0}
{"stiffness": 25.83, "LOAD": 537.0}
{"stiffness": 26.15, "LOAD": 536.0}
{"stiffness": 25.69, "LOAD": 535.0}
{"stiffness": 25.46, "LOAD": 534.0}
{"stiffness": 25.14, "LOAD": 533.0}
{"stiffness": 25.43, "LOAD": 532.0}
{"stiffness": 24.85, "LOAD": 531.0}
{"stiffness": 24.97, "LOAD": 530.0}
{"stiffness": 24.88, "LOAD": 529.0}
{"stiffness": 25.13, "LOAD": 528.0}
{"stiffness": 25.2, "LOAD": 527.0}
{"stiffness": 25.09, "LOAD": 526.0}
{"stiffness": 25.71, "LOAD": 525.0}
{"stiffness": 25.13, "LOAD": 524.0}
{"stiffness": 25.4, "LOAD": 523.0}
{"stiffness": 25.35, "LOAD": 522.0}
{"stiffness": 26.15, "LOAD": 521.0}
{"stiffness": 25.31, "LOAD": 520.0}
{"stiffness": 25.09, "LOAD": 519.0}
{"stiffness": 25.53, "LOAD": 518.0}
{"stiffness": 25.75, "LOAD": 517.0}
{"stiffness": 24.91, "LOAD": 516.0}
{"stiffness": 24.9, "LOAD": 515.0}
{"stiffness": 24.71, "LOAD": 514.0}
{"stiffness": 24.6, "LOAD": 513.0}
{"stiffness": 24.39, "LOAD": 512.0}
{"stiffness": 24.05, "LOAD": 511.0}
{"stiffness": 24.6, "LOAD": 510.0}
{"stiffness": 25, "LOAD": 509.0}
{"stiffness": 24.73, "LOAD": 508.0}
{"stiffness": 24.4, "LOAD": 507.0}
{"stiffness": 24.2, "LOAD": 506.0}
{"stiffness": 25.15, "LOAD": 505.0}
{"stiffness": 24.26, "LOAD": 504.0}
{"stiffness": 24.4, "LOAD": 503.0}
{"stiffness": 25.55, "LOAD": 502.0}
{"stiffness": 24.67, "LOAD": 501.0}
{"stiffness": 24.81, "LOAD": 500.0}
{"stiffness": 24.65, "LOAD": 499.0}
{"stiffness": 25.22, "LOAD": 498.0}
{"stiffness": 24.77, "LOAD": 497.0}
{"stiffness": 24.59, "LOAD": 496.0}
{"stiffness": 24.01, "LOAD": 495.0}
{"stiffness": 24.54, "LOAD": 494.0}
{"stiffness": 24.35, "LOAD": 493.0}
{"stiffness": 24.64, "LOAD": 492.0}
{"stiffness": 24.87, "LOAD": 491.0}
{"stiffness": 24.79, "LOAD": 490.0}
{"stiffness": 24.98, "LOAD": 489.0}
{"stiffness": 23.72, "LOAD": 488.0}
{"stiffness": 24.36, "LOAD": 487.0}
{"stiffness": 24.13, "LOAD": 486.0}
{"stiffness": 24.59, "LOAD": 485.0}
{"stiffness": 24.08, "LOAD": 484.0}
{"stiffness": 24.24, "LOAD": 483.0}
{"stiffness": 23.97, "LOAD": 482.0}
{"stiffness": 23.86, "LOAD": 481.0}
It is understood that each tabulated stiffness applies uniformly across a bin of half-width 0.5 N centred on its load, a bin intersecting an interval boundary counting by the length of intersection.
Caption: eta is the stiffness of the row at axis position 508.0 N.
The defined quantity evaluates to 24.73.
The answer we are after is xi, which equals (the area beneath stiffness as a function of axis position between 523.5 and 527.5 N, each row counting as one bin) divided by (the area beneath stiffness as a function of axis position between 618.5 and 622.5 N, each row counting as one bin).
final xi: 1.007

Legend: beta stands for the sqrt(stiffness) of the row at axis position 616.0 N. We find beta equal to 4.97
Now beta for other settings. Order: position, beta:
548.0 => 4.97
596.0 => 4.91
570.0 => 4.85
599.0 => 4.98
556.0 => 5.01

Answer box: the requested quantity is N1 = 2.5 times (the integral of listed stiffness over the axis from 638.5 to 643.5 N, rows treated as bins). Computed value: 303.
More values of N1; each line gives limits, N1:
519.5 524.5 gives 318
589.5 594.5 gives 299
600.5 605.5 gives 303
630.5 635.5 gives 304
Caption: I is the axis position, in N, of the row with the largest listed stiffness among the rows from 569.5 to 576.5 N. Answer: 570.0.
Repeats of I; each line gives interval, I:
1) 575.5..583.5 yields 576.0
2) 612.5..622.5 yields 619.0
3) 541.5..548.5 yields 543.0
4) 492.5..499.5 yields 498.0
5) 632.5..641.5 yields 635.0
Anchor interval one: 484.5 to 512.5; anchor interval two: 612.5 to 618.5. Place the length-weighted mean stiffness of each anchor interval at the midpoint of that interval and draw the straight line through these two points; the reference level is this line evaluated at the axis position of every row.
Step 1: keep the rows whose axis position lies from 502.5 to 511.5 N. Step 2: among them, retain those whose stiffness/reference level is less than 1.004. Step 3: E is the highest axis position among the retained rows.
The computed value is 511.0 N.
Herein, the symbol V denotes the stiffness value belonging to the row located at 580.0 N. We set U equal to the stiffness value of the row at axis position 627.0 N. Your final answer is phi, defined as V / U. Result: 0.57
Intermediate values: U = 24.14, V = 13.83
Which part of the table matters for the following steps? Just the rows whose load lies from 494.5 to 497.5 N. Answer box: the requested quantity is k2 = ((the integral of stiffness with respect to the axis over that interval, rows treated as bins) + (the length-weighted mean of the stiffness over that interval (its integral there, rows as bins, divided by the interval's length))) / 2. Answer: 48.9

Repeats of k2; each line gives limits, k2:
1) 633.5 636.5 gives 48.9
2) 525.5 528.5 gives 50.3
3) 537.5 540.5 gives 51.2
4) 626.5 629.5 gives 48.9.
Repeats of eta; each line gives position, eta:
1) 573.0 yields 21.77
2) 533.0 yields 25.14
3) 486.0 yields 24.13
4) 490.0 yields 24.79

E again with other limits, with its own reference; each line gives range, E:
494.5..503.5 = 503.0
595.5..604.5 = 604.0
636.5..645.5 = 644.0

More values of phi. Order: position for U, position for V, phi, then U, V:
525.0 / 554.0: 0.97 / 25.71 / 24.98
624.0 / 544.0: 1.01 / 24.97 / 25.12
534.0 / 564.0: 0.97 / 25.46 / 24.78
